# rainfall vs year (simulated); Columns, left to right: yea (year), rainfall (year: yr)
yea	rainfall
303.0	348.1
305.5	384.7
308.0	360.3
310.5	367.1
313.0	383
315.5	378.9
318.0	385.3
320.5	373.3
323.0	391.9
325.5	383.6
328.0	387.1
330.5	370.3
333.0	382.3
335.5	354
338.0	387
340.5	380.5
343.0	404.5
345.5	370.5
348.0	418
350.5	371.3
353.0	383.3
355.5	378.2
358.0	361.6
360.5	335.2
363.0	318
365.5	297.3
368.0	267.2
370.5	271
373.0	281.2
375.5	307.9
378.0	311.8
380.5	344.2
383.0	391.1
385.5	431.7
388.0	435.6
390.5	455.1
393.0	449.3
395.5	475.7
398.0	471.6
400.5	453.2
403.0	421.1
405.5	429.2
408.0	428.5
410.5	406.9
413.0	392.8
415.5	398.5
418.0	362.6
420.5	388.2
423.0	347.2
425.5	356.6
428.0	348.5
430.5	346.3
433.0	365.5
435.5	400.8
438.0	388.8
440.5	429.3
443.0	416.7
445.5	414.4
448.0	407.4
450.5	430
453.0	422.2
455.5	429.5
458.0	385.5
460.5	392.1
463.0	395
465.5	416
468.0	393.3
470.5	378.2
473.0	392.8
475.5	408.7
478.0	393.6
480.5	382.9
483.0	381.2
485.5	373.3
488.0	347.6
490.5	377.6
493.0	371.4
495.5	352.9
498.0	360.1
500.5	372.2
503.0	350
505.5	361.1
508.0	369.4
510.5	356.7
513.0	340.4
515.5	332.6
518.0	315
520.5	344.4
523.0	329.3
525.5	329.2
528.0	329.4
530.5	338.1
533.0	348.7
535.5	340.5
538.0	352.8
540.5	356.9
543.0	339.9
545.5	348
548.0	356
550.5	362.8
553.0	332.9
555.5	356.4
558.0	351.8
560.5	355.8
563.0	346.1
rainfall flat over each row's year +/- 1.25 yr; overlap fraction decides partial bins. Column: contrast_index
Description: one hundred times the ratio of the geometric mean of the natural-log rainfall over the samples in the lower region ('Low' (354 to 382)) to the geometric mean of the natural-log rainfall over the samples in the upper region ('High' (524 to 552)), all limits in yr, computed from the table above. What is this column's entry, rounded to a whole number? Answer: 98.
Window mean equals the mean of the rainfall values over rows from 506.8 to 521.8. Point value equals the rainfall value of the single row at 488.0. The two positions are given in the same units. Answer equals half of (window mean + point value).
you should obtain 345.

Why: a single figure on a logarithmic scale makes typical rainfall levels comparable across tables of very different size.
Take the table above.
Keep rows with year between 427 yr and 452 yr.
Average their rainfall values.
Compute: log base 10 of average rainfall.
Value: 2.60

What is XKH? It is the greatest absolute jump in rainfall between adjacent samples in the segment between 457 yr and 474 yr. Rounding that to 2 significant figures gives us 23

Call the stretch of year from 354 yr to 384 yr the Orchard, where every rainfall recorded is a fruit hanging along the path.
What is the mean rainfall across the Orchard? 322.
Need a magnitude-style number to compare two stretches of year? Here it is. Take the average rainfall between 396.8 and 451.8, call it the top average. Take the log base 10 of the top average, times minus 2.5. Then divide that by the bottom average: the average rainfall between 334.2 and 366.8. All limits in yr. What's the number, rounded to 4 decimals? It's -0.0178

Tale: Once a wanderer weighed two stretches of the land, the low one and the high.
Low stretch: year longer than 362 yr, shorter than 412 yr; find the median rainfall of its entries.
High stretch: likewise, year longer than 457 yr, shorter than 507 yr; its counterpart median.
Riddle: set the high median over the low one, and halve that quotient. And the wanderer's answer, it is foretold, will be 0.459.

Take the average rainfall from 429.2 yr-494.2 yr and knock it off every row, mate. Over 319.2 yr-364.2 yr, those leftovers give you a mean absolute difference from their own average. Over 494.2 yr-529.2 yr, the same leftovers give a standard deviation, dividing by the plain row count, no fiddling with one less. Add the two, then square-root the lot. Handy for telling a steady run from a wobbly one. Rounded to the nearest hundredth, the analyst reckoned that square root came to 5.73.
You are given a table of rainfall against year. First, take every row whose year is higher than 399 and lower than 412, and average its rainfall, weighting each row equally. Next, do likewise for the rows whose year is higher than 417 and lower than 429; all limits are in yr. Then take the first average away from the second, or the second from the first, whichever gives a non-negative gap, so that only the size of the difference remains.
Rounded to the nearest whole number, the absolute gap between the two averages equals 67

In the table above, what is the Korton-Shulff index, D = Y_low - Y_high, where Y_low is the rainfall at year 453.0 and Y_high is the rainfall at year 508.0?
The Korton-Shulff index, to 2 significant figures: 53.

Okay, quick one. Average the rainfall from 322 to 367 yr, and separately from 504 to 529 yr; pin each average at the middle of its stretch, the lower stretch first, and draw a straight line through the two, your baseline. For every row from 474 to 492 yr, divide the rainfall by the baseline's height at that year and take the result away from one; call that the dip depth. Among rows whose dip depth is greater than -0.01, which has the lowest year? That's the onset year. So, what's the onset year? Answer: 488.0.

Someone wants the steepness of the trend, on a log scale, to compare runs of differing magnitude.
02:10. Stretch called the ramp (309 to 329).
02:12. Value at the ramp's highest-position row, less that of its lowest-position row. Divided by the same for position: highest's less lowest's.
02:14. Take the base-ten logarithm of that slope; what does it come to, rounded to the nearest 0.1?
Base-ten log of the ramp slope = 0.1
